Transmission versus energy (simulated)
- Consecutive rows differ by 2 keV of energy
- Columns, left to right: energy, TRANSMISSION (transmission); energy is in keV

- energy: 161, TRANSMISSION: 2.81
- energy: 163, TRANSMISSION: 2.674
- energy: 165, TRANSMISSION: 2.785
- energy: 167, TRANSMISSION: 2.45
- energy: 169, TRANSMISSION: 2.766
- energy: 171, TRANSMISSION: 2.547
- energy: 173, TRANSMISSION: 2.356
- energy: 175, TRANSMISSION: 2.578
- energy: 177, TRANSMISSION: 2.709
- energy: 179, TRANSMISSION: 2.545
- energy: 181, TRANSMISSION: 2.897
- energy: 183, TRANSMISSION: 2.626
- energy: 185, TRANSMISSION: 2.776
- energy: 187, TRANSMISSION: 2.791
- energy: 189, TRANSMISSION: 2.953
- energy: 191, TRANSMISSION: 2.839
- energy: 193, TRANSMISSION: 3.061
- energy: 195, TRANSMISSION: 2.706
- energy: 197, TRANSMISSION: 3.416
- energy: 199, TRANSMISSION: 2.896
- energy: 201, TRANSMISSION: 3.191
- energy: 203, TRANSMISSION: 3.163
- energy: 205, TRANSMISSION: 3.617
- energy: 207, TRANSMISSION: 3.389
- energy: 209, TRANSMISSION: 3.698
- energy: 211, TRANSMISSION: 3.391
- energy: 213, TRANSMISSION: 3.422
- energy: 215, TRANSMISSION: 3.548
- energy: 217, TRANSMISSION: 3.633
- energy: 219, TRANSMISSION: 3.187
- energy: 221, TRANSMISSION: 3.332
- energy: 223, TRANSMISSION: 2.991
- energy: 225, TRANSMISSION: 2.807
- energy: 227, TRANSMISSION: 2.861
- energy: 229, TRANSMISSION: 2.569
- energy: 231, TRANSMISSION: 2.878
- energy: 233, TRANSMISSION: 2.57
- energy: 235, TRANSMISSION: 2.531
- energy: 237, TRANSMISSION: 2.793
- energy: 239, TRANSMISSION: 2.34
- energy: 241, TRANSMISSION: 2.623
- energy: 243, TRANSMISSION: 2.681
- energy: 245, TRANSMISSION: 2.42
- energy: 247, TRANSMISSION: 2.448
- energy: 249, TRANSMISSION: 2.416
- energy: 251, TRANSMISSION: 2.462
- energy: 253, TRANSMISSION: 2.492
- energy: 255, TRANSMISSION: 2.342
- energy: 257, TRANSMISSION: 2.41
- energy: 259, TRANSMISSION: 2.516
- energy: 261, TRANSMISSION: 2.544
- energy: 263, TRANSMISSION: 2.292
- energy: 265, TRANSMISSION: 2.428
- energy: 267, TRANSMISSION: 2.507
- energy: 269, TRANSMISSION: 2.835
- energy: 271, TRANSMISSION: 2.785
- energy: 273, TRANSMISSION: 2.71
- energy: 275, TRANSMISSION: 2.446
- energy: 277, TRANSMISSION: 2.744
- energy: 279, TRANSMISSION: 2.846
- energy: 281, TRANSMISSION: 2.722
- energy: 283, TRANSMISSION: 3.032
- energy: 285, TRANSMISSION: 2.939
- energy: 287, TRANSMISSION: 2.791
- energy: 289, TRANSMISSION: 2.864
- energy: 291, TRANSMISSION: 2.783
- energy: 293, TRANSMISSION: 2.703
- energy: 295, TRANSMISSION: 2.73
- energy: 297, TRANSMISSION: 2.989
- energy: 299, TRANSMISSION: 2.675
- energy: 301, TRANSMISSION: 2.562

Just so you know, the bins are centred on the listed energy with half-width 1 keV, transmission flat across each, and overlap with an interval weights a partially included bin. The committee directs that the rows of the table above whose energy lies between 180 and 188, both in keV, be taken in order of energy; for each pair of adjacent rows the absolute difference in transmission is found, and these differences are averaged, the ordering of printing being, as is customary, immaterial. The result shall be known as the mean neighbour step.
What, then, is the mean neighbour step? 0.15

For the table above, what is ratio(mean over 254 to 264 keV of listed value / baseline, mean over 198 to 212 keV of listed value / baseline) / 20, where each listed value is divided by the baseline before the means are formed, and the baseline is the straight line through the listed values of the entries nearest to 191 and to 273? 0.0374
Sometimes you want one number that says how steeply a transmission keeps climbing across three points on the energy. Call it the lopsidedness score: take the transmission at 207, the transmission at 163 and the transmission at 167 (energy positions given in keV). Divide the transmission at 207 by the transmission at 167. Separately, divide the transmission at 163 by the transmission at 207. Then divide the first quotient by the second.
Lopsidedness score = 1.75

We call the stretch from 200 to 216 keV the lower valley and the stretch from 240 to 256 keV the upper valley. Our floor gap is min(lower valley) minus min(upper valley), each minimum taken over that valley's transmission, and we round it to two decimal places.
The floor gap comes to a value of 0.82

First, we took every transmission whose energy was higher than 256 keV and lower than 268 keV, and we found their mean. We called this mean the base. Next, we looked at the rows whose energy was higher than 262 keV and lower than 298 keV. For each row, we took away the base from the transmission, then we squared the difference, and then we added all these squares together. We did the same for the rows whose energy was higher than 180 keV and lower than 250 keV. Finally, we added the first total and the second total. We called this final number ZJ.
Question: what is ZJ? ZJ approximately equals 16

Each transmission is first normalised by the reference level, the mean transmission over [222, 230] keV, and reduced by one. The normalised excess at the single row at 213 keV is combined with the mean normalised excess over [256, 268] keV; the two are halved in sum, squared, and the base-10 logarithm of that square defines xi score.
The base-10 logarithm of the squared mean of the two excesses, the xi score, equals -2.68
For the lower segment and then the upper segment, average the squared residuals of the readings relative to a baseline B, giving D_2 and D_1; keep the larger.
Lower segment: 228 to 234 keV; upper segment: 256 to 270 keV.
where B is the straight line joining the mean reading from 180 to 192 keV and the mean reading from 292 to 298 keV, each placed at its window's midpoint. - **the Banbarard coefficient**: 0.12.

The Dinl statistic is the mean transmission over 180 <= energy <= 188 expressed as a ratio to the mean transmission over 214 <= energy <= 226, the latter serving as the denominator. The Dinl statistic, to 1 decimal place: 0.9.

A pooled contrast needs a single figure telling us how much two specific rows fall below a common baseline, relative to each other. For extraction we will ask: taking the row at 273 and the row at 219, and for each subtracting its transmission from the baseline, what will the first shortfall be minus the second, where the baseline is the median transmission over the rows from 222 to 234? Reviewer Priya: 0.48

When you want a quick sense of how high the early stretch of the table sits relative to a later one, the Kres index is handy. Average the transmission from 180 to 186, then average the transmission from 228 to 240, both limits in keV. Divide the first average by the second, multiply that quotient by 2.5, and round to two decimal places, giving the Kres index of 2.65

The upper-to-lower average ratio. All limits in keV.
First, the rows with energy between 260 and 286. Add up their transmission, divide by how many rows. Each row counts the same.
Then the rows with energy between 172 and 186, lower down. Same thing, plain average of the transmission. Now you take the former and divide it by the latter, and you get 1.01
